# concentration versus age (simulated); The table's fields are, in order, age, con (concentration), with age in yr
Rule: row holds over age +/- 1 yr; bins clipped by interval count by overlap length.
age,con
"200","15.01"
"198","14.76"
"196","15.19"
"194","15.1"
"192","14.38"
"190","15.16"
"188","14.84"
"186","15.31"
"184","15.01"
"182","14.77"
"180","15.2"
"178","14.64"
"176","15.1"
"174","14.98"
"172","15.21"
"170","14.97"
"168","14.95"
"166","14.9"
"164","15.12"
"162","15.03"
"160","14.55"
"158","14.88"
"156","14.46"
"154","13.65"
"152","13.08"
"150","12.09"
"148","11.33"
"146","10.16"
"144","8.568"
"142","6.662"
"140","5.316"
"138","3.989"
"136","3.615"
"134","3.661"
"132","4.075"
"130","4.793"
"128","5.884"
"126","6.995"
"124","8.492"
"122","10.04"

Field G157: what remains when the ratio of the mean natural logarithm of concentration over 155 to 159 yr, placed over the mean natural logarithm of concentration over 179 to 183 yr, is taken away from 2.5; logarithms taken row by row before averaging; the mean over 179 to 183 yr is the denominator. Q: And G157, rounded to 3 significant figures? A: 1.51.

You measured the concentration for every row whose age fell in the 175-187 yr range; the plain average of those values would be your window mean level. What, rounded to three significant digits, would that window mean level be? 15.0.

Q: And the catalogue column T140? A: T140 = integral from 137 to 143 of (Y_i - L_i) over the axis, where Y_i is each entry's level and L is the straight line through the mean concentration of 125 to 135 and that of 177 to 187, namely -10.0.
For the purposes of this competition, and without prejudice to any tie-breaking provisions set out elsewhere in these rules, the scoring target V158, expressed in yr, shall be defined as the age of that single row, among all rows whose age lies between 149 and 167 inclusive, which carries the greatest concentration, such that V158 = 164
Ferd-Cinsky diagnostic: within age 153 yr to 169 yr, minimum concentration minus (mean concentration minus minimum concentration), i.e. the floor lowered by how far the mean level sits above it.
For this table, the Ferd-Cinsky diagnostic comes 12.6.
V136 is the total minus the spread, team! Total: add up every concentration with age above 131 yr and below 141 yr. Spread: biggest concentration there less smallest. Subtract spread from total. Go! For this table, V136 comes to 19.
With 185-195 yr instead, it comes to 74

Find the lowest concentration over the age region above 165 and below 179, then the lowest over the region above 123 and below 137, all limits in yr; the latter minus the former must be -11.0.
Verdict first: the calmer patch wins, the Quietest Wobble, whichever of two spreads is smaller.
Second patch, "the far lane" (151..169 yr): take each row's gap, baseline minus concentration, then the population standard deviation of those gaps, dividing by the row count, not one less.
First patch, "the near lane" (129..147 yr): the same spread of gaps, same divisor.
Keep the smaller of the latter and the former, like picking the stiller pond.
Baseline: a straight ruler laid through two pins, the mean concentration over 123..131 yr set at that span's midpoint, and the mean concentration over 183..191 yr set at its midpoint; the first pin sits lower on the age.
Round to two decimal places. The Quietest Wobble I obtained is 0.41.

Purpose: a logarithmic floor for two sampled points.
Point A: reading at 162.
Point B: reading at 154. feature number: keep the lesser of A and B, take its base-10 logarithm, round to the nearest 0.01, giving 1.14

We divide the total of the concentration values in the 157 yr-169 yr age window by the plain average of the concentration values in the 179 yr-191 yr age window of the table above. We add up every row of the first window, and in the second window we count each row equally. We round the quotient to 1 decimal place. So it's 5.9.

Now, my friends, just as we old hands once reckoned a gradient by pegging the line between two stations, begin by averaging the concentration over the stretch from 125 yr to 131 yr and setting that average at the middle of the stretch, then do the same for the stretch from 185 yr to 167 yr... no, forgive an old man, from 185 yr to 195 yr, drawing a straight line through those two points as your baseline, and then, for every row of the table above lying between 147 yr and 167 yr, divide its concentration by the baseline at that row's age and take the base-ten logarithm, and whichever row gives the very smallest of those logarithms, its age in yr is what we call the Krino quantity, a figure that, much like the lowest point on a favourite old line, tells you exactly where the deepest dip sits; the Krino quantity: 148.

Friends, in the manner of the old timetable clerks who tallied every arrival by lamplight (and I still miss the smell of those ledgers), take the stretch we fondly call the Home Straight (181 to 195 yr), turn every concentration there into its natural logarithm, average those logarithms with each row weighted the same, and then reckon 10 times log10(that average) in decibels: 4.32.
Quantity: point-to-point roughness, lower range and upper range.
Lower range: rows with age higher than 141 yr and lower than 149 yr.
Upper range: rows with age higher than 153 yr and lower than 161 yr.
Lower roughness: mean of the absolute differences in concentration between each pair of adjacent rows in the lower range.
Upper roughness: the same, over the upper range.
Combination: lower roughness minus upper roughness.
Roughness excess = 1.0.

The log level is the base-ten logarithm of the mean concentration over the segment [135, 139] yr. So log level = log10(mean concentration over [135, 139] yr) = 0.58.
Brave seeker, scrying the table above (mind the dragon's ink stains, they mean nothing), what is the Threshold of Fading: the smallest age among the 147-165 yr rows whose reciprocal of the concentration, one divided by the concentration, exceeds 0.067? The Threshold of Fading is 148 yr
